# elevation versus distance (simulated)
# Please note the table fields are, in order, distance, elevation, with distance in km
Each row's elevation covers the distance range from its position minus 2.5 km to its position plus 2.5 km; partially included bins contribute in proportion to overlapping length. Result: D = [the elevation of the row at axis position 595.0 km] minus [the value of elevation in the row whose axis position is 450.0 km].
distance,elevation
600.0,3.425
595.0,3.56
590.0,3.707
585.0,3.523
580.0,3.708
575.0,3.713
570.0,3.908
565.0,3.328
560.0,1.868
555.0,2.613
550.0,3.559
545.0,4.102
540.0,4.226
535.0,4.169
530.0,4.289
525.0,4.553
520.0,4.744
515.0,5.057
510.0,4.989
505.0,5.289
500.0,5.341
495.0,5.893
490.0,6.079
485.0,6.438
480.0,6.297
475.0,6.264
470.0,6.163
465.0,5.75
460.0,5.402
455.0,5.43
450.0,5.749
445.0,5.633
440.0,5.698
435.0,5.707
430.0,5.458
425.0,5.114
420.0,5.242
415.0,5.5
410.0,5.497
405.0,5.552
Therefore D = -2.2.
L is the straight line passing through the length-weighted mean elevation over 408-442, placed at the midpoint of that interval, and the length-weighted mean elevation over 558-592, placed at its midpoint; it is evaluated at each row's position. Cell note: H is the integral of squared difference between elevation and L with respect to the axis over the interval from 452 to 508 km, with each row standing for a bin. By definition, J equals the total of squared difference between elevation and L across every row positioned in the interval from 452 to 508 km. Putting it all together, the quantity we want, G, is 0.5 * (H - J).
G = 34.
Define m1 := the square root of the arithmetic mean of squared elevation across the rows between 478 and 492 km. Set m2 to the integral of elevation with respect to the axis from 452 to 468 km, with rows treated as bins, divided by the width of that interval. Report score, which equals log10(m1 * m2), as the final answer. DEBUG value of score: 1.5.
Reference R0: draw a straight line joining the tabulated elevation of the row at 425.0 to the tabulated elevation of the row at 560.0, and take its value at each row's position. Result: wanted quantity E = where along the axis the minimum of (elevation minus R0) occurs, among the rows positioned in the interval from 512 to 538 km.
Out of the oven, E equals 530.0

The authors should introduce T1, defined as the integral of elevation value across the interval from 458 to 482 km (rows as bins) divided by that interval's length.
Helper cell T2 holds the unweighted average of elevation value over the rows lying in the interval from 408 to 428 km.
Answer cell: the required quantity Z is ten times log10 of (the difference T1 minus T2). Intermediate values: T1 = 6.0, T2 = 5.3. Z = -2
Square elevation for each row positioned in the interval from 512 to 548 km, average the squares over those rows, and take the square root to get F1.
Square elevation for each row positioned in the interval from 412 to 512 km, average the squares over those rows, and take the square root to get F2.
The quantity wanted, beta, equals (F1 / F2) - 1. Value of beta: -0.22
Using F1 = 4.5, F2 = 5.7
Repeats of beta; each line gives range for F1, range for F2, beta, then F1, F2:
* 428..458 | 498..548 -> 0.20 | 5.6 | 4.7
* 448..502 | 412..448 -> 0.08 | 5.9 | 5.5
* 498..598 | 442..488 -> -0.31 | 4.1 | 5.9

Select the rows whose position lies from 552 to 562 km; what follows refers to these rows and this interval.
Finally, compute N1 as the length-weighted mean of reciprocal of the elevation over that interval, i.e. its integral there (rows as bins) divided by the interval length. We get 0.45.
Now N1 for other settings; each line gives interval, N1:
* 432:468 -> 0.18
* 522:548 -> 0.24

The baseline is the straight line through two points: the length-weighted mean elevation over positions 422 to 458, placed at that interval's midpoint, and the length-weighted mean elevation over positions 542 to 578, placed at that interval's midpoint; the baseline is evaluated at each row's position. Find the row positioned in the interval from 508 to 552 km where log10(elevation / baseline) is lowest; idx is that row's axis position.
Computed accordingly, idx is 550.0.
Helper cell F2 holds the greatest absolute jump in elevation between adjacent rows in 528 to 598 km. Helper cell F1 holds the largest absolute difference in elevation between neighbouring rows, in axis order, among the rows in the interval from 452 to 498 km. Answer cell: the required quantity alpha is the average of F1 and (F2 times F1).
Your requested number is 0.5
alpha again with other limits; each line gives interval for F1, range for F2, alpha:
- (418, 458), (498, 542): 0.2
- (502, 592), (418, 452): 1.0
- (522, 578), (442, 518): 1.1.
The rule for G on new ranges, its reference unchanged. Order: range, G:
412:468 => 5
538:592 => 10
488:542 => 15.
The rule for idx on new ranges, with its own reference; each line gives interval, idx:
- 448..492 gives 455.0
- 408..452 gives 425.0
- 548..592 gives 560.0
